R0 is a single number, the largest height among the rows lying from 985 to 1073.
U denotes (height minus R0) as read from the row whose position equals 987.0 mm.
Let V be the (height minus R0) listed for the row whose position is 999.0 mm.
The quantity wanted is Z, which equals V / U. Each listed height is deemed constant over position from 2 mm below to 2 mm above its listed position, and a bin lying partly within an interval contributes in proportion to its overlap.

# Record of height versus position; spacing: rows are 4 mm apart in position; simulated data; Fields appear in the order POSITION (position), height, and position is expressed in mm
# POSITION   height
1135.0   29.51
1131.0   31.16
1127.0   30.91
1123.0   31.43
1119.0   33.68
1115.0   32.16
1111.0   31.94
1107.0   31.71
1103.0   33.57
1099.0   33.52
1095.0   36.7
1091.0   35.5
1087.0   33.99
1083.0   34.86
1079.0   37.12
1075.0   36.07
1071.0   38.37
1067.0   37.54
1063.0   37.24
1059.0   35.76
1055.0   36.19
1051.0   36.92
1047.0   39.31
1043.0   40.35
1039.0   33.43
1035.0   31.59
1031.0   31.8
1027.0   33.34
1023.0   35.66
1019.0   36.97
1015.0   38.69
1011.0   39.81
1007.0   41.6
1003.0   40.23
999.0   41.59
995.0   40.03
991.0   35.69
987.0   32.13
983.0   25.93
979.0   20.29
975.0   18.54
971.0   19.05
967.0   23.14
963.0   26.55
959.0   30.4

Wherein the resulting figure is 0.00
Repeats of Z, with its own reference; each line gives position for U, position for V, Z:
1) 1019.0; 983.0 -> 3.38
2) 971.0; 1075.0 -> 0.25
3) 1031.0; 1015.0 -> 0.30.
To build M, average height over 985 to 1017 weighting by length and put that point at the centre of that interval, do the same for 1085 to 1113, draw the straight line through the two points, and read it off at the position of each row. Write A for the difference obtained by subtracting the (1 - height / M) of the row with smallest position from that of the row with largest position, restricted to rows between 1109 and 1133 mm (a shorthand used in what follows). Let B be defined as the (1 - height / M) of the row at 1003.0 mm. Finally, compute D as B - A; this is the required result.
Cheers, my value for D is 0.0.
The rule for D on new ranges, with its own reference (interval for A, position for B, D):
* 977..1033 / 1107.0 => 0.4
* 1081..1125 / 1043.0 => -0.1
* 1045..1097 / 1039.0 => 0.1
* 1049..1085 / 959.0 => 0.2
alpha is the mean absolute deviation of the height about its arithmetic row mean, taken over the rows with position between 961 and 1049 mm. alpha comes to 6.2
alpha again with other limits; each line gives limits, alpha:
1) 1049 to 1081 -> 0.7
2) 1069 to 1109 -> 1.6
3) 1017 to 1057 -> 2.4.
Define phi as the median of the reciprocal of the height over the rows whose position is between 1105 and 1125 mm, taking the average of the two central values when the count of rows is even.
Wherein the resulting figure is 0.031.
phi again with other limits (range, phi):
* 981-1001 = 0.028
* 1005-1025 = 0.026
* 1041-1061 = 0.027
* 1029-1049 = 0.030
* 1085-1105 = 0.029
